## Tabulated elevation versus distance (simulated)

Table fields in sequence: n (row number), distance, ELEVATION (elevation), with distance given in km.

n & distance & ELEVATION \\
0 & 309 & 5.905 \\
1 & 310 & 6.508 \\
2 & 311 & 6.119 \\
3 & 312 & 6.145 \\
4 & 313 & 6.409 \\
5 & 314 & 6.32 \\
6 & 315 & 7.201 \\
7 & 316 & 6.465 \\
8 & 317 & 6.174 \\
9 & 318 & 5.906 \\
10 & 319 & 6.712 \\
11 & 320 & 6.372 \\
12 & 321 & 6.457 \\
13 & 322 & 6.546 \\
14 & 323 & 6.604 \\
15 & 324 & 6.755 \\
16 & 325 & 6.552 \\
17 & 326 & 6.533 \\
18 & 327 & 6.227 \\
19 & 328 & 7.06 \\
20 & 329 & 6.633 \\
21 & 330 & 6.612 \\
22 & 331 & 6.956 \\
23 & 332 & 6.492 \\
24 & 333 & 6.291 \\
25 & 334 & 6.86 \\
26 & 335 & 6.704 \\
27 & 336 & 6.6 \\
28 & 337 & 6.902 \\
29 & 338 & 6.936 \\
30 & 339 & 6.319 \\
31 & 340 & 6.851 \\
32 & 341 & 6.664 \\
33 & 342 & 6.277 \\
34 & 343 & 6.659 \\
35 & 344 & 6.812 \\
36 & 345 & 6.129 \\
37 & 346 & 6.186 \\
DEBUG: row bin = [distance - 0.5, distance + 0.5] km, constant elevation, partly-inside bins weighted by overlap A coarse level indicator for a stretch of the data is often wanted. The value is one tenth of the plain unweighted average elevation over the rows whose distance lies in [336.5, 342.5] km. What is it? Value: 0.666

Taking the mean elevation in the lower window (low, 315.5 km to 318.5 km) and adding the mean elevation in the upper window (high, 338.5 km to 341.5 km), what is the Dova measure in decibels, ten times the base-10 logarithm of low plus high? 11.07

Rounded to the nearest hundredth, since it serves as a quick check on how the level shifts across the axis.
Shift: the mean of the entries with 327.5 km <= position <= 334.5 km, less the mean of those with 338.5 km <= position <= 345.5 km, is 0.17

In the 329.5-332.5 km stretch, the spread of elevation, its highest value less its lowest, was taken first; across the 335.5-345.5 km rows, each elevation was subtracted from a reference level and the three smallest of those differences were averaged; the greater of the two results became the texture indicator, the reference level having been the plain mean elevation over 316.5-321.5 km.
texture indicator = 0.46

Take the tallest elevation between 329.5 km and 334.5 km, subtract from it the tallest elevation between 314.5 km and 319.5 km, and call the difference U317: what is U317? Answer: -0.2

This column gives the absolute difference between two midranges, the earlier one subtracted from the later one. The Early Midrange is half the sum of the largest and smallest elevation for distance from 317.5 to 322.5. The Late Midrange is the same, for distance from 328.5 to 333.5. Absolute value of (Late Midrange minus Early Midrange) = 0.31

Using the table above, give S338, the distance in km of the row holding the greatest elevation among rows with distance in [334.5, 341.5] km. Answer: 338 km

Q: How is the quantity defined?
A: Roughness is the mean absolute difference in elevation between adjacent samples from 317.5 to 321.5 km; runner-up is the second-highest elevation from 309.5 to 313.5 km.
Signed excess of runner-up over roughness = 6.0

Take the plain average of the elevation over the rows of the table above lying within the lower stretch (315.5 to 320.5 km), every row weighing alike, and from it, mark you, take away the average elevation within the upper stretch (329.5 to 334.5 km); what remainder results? -0.316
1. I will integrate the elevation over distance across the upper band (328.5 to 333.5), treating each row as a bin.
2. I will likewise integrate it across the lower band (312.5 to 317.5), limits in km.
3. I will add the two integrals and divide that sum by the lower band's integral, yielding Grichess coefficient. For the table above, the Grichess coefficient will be 2.013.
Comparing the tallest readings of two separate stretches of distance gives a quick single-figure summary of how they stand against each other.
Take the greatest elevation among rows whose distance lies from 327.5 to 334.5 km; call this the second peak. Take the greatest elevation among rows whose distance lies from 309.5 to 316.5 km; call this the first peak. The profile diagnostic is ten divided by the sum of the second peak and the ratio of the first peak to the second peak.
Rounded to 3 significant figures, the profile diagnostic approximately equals 1.24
